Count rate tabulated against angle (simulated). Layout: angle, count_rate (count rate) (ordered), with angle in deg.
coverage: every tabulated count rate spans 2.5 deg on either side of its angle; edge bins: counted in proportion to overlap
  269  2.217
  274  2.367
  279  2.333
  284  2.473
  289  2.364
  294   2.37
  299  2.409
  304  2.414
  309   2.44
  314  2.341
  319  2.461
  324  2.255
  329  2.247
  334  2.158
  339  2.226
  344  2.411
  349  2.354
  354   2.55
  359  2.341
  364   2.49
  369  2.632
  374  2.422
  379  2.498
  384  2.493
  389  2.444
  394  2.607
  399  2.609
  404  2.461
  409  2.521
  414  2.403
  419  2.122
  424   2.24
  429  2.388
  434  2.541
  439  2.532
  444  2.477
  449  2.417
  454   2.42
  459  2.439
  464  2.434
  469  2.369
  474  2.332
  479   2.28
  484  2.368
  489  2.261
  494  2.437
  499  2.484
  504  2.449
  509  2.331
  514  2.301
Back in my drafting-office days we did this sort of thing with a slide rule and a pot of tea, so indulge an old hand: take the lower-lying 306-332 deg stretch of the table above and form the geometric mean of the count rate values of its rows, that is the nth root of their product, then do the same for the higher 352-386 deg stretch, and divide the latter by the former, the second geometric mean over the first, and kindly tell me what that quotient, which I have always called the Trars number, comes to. 1.06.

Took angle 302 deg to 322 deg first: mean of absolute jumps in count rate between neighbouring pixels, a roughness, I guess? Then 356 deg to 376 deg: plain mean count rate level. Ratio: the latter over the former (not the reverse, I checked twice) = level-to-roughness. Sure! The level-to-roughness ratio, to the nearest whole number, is 30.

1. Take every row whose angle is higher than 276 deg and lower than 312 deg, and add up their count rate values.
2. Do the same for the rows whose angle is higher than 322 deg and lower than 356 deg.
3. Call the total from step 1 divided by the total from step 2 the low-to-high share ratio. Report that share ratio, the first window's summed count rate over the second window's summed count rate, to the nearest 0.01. 1.04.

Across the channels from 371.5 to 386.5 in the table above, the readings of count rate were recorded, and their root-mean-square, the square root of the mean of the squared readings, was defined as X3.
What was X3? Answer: 2.47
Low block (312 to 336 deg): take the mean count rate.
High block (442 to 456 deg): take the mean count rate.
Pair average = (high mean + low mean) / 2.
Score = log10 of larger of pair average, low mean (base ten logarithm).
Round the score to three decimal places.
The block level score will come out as 0.374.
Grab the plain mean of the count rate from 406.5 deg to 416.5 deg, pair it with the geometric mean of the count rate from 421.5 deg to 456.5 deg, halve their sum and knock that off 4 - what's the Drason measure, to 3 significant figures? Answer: 1.55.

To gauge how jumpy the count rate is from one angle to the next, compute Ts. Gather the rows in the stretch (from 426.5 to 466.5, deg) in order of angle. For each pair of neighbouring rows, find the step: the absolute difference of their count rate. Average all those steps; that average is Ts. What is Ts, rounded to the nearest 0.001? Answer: 0.043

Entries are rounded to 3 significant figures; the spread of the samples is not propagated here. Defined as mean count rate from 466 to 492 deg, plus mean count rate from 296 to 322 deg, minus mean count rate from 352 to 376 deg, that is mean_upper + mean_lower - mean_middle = 2.25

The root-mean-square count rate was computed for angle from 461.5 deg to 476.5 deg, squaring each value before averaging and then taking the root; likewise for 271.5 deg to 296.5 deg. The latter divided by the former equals 1.001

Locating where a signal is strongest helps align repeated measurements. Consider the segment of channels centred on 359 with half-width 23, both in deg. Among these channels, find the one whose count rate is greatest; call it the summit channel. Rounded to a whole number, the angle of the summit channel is 369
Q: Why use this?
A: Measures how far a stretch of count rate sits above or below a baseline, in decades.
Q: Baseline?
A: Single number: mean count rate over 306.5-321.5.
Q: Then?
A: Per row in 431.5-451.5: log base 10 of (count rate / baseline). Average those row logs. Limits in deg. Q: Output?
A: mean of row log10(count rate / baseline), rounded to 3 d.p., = 0.014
